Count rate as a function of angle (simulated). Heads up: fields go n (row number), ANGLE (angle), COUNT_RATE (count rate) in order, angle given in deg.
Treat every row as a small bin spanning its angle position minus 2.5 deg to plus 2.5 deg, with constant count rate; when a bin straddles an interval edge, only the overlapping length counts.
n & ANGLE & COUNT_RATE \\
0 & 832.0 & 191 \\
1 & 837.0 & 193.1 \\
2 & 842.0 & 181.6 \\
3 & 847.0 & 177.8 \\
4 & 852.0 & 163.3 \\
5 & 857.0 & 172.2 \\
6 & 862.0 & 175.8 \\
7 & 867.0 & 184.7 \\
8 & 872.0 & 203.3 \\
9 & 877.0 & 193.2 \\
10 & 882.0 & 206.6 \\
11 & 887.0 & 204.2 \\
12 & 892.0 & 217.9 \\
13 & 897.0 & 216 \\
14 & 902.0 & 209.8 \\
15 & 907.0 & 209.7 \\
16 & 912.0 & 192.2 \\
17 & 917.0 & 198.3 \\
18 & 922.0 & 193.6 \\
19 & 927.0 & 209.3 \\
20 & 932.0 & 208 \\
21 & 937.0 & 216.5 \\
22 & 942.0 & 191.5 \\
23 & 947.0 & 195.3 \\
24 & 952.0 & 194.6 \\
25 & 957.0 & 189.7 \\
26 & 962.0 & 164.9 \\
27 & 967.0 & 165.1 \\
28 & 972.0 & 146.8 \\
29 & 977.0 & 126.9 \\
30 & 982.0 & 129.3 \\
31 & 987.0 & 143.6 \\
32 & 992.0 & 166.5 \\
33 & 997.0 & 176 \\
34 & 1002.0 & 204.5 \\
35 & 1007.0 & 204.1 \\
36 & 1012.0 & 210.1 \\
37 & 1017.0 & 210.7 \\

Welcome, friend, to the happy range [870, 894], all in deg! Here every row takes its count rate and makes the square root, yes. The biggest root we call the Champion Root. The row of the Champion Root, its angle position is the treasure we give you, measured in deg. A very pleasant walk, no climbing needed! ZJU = 892.0 deg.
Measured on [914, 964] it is 937.0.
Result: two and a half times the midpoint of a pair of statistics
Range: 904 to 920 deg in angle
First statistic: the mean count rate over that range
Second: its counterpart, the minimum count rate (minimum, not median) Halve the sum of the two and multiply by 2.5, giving 490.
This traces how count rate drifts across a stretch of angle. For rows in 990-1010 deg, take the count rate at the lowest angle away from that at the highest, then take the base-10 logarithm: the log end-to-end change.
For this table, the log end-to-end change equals 1.6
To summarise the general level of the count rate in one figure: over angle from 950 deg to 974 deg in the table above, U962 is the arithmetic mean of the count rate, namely 172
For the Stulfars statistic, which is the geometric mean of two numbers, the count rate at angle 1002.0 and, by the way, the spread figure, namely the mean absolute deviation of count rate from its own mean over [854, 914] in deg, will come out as 50.9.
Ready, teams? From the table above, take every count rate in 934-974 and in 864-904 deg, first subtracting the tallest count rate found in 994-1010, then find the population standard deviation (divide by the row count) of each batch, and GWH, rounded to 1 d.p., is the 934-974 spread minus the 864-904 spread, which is 10.5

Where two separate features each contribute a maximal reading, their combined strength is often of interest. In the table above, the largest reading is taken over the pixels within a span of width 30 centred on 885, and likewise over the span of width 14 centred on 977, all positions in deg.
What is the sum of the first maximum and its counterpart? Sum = 365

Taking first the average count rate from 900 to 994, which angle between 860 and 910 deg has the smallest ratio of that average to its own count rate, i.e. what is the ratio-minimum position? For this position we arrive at 892.0 deg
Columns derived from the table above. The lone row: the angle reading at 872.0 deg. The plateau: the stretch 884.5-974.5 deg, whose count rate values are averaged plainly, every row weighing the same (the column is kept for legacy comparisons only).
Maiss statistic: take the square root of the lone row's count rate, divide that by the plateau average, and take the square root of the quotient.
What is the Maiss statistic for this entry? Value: 0.270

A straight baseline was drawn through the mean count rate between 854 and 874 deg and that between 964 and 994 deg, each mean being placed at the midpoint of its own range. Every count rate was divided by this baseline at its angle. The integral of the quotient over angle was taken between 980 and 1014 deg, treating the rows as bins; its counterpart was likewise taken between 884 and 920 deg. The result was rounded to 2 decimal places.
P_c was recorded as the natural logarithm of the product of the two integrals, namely 7.53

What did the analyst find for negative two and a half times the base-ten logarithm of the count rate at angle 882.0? -5.79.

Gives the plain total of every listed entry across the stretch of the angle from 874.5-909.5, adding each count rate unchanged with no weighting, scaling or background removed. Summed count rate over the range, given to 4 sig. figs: 1457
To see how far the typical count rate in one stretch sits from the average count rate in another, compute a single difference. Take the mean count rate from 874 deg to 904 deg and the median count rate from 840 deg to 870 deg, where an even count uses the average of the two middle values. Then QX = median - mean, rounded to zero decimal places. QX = -31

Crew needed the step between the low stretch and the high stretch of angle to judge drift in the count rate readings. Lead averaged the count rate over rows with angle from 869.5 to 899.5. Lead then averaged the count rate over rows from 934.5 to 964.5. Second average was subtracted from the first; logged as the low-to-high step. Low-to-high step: 15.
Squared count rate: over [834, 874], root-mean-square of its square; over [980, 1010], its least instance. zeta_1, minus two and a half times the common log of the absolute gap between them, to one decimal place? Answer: -10.6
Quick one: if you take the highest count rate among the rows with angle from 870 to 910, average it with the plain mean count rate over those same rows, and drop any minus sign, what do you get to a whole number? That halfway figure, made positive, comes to 213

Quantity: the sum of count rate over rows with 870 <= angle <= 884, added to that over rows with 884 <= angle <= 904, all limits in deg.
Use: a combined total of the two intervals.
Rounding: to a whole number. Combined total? 1451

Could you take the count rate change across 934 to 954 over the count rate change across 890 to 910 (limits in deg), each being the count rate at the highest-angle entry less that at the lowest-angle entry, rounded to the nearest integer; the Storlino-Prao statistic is 3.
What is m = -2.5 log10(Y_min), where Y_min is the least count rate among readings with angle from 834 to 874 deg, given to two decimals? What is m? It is -5.53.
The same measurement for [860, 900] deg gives -5.61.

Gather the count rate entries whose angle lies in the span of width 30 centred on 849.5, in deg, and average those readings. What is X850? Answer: 177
